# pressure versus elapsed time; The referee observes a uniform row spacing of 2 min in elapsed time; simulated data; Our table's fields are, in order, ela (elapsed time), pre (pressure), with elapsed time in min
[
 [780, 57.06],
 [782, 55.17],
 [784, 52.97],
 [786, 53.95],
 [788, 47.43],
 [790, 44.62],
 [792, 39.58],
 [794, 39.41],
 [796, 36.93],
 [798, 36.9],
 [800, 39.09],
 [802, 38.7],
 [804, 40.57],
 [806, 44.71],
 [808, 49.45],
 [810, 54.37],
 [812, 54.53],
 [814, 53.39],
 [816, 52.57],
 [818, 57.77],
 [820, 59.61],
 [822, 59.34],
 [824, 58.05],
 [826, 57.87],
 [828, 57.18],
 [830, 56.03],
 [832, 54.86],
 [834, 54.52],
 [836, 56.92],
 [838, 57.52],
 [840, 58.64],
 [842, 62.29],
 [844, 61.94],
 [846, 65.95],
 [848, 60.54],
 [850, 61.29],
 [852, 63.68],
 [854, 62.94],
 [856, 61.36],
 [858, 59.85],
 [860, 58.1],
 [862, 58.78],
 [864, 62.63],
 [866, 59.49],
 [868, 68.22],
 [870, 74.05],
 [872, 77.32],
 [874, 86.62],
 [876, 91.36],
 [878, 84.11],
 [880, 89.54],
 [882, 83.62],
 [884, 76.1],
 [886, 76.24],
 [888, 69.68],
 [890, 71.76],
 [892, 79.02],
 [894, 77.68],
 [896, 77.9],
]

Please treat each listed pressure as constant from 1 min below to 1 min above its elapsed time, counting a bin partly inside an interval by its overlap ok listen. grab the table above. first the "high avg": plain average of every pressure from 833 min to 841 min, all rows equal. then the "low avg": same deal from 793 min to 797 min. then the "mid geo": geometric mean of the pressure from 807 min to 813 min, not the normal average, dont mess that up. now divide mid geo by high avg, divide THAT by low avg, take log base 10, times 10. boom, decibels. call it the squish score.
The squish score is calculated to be -16.1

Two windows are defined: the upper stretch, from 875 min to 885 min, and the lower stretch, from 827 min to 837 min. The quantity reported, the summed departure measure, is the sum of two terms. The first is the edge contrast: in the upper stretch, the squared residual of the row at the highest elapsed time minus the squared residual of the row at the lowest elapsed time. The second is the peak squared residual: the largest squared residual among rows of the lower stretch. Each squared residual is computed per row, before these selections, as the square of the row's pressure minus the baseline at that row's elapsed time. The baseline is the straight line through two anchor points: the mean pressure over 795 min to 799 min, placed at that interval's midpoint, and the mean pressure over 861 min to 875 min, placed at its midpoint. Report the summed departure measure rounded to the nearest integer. -291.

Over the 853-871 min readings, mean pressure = 63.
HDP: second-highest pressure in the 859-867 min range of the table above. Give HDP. 59.49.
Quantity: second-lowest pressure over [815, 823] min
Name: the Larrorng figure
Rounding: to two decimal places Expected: 57.77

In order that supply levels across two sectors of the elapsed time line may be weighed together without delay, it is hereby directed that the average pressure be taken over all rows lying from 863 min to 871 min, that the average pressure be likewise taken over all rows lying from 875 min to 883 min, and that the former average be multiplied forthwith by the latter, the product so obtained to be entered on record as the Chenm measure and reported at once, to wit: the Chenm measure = 5761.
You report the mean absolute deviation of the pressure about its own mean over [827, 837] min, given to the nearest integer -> 1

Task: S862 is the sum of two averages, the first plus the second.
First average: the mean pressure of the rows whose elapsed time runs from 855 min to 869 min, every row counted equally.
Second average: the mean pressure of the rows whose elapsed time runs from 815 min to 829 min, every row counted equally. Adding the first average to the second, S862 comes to 119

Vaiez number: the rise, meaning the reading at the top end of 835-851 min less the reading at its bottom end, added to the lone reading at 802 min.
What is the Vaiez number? 43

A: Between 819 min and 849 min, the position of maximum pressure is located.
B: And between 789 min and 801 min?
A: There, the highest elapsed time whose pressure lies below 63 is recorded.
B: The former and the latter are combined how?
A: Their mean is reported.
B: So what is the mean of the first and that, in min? 823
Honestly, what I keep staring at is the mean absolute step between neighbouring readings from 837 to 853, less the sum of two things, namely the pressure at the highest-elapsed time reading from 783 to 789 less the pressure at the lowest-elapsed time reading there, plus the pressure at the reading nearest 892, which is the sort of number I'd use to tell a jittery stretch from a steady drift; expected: -71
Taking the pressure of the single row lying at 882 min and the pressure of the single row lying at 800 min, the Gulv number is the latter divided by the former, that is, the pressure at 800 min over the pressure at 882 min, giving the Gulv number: 0.47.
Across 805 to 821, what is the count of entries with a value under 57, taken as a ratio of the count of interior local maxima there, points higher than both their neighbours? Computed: 6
